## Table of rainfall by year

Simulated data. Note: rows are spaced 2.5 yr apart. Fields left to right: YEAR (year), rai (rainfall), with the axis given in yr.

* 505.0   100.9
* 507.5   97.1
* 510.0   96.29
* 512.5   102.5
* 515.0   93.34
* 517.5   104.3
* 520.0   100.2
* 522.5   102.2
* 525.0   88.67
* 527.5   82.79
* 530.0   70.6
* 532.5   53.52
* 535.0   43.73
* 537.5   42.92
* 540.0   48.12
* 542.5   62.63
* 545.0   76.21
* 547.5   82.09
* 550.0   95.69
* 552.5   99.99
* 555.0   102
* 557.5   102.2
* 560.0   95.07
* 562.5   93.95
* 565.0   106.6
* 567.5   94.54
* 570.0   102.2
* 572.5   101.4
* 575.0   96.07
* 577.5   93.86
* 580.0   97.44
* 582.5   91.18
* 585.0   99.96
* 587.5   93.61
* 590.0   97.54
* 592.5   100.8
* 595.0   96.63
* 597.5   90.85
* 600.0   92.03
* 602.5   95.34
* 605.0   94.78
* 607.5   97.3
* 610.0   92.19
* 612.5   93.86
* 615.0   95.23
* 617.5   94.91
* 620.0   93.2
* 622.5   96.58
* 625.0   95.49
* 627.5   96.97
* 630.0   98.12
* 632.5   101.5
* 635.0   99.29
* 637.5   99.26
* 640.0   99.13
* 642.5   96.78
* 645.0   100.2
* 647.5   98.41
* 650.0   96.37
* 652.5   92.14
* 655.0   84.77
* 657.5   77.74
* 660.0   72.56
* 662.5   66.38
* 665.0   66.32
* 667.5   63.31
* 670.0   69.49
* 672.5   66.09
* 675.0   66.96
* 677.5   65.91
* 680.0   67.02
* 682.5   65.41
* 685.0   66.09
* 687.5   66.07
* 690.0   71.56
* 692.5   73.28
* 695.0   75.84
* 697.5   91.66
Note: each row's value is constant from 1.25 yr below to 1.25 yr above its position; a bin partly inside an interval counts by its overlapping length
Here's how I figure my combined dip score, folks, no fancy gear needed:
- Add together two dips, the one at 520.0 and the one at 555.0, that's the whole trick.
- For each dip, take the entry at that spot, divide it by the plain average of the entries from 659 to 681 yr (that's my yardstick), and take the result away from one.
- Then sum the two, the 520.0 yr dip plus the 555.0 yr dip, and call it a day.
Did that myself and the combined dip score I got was -1.0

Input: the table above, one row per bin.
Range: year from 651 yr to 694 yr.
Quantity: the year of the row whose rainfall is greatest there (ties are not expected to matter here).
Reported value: 652.5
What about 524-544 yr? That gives 525.0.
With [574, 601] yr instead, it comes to 592.5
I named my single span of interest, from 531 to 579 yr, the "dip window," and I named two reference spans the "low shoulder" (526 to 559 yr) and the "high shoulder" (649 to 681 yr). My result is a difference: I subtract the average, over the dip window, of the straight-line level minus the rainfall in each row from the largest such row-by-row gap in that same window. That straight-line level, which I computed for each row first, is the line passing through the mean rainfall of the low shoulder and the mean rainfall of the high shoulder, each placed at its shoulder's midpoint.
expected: 41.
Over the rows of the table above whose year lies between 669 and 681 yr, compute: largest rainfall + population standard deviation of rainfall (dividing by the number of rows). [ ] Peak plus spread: 71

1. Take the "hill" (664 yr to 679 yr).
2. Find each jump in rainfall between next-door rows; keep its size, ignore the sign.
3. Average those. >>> 3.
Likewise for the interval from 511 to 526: 8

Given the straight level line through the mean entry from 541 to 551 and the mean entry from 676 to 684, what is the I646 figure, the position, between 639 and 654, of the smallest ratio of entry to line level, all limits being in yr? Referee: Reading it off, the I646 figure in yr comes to 652.5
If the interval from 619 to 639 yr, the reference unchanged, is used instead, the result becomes 620.0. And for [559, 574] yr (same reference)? 562.5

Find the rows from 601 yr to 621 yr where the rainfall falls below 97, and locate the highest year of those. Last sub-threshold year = 620.0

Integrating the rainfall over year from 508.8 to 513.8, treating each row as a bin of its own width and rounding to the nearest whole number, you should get 497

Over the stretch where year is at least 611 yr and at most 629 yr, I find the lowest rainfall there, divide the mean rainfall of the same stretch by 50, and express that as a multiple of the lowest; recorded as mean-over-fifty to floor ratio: 0.0204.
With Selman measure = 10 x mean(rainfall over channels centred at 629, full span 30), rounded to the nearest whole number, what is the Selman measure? 972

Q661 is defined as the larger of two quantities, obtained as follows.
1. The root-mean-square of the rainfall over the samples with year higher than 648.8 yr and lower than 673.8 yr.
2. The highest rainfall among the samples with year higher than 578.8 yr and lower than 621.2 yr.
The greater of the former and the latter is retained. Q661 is 100.8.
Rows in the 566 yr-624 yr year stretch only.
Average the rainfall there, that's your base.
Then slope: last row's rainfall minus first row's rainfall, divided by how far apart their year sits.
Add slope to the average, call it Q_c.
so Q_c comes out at 96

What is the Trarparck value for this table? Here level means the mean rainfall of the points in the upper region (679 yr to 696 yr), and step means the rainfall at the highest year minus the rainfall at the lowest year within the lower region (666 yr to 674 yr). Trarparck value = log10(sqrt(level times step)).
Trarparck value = 1.14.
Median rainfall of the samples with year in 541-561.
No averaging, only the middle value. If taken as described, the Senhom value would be 95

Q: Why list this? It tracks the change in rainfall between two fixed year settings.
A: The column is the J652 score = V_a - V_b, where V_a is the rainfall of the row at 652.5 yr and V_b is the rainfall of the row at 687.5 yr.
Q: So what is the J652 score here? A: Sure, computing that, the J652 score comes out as 26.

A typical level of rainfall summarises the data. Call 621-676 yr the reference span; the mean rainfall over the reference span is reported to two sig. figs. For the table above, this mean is 87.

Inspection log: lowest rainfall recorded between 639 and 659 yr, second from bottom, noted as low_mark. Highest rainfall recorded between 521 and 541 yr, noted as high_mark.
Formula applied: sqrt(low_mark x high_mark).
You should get 93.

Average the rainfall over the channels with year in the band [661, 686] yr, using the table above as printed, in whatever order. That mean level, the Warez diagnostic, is 66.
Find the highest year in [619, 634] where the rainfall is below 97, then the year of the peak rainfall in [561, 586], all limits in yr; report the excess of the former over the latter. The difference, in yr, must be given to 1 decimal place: 62.5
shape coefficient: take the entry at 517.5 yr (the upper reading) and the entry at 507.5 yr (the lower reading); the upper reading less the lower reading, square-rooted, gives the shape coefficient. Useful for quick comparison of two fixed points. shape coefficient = 2.7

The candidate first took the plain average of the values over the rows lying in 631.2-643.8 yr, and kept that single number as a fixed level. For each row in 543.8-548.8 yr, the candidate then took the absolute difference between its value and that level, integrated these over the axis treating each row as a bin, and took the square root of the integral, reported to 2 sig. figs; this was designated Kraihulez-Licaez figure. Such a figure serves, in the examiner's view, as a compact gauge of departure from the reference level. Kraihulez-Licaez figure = 10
